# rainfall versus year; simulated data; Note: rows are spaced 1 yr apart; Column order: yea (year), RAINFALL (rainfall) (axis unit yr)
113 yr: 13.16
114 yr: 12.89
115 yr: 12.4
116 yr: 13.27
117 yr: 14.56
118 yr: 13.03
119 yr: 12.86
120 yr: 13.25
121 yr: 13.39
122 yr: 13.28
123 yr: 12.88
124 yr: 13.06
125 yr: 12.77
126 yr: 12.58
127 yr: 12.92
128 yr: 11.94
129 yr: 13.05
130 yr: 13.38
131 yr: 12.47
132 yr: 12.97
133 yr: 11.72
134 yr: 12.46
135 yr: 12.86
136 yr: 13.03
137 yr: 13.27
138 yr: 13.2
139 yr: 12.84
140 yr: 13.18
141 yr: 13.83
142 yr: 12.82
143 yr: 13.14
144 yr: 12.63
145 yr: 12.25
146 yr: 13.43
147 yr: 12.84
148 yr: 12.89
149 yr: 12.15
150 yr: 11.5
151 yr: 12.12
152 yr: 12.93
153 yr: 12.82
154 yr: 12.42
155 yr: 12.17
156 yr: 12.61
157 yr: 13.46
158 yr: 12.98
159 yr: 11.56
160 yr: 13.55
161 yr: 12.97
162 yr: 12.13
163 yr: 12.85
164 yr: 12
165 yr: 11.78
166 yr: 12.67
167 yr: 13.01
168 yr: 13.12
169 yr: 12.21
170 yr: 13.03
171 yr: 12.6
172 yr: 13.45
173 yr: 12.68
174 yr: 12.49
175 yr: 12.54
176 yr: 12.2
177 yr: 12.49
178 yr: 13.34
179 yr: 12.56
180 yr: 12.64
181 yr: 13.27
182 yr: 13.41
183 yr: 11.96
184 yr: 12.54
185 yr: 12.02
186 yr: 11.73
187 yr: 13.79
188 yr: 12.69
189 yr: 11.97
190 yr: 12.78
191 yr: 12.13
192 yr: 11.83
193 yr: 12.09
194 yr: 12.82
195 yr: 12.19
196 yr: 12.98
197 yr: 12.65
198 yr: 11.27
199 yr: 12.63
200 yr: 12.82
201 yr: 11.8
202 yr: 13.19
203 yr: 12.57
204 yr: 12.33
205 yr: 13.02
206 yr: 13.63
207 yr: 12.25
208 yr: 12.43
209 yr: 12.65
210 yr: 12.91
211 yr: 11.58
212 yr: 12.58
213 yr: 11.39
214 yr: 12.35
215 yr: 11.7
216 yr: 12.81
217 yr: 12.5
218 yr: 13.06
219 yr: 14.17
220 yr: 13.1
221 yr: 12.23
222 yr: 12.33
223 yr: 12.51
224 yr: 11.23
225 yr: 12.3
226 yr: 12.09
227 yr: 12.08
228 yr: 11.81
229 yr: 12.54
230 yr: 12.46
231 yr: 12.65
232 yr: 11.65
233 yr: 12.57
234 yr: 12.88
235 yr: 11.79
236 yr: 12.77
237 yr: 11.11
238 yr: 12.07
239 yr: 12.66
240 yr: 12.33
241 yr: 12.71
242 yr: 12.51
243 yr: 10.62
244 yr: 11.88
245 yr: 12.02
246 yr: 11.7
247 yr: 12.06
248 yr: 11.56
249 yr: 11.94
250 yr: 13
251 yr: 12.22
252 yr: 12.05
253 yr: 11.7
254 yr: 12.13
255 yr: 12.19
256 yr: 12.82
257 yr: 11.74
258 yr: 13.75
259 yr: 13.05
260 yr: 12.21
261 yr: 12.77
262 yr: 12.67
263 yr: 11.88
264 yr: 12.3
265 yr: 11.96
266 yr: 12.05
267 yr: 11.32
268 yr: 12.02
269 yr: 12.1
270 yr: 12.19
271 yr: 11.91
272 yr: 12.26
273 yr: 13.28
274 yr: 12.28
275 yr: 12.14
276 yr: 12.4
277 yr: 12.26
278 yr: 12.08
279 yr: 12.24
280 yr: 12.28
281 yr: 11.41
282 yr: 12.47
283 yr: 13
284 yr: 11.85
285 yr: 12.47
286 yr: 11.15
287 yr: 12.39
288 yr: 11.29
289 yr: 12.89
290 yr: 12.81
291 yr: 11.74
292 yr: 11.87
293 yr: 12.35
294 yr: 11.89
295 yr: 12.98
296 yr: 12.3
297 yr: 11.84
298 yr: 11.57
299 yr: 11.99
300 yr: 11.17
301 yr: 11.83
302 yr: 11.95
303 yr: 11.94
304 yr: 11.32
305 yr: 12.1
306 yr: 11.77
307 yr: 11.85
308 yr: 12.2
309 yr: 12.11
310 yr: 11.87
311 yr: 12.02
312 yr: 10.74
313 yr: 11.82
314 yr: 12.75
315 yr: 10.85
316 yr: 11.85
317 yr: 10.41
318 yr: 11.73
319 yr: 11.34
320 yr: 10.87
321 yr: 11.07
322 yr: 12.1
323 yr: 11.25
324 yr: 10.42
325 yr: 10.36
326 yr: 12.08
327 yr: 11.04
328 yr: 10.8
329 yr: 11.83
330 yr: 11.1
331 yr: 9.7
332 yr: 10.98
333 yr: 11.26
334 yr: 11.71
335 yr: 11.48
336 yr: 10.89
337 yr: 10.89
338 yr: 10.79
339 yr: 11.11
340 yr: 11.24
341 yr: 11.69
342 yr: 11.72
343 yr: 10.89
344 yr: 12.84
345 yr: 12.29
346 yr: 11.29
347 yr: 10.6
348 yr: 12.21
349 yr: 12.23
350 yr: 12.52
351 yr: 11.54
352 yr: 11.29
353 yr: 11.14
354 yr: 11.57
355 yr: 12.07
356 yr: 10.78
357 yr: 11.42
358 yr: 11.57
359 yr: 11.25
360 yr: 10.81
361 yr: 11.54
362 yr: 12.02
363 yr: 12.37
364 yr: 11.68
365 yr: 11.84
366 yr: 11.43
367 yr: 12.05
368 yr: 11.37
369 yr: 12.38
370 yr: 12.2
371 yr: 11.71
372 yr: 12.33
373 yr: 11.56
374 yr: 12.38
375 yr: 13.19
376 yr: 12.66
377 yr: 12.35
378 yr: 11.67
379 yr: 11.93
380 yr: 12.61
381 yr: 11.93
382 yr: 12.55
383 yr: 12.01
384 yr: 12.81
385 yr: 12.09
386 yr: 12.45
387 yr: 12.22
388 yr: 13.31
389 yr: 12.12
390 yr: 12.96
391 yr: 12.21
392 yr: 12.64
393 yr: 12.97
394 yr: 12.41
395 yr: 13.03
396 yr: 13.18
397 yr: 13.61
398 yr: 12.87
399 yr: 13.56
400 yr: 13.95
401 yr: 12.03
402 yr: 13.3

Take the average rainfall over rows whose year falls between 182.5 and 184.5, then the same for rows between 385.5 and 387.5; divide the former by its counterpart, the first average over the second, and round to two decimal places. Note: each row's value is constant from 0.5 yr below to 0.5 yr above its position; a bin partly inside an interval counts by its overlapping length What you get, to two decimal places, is 0.99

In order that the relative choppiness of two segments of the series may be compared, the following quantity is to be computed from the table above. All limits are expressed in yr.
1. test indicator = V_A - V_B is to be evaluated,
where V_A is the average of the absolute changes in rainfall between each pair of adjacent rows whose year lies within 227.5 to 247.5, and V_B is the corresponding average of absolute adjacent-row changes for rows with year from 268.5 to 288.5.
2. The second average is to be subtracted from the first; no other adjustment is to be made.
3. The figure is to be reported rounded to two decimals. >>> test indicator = 0.10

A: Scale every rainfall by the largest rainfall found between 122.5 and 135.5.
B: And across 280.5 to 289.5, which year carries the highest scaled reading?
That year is 283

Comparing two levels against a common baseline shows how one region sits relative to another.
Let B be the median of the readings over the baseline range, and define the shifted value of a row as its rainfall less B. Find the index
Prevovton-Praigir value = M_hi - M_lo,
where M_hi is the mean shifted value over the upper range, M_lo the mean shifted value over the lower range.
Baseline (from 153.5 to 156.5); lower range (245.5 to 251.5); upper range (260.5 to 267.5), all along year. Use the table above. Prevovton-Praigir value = 0.1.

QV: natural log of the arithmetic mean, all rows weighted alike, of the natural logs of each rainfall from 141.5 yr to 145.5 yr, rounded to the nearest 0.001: 0.933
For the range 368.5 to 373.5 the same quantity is 0.911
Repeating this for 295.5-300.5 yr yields 0.902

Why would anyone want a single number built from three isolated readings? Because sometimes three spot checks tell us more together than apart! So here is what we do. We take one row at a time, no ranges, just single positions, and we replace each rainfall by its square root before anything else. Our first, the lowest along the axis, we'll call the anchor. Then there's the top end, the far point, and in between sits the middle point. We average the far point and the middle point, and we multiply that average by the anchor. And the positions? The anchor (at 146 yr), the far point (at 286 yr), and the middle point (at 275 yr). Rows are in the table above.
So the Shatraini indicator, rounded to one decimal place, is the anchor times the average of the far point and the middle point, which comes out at 12.5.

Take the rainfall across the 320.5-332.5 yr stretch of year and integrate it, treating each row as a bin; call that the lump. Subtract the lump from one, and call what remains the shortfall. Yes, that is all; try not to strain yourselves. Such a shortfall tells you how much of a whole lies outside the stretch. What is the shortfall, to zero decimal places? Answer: -132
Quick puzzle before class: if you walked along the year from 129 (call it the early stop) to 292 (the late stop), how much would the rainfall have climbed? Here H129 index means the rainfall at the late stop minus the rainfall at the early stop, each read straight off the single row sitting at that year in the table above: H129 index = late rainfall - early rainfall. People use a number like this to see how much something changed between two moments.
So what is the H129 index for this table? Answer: -1.18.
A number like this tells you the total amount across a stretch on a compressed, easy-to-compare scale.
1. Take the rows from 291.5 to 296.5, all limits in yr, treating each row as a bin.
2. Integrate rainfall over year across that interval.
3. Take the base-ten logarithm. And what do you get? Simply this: 1.79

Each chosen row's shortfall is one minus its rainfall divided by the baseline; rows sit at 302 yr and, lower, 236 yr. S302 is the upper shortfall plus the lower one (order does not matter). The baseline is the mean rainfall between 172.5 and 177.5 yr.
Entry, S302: 0.02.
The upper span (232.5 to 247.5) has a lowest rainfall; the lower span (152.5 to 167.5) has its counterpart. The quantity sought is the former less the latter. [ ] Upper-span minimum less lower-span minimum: -0.94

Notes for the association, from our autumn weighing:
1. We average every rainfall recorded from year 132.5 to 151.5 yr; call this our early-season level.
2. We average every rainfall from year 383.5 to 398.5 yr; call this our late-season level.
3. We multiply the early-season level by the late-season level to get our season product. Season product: 162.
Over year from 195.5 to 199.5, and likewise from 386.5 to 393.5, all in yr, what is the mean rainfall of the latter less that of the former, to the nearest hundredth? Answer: 0.25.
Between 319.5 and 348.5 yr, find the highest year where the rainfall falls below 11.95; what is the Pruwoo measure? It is 347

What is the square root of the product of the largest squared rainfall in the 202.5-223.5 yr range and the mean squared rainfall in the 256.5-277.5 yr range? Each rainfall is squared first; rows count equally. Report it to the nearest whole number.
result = 175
